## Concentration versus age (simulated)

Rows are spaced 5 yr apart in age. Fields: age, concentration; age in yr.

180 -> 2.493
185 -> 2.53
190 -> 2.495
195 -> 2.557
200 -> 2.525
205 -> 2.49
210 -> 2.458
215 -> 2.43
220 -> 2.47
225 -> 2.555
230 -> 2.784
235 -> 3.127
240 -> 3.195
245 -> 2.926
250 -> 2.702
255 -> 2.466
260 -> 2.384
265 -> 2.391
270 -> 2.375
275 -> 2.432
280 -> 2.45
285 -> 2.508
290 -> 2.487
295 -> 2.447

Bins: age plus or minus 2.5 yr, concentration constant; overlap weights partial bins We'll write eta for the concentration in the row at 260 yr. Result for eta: 2.384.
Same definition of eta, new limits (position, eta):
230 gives 2.784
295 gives 2.447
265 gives 2.391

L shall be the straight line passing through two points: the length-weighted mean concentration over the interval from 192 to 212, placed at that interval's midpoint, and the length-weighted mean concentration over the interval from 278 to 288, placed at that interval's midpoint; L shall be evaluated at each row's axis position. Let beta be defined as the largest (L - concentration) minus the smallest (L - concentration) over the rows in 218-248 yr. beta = 0.73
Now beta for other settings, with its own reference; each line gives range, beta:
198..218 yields 0.09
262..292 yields 0.14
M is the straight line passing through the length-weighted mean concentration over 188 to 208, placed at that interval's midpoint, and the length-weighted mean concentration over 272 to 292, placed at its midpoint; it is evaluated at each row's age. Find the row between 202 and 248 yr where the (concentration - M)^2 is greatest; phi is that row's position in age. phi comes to 240 yr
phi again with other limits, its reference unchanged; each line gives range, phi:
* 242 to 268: 245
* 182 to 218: 215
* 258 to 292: 270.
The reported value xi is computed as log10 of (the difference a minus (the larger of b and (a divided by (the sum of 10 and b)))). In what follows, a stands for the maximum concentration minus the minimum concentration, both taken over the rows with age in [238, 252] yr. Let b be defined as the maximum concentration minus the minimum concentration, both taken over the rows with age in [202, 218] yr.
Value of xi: -0.36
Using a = 0.5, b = 0.060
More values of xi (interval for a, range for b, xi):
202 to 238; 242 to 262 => -0.81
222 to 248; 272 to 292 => -0.25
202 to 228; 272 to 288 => -1.31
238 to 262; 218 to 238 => -0.81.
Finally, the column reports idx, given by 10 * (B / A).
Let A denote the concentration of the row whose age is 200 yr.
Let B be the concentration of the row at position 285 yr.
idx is 9.9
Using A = 2.525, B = 2.508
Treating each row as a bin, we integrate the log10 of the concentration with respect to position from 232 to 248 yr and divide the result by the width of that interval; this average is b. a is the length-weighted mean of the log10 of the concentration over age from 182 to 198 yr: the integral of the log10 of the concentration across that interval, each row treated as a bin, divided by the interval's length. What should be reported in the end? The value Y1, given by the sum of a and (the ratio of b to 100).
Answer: 0.407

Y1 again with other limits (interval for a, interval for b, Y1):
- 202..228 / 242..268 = 0.400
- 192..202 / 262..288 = 0.409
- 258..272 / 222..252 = 0.382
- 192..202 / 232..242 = 0.410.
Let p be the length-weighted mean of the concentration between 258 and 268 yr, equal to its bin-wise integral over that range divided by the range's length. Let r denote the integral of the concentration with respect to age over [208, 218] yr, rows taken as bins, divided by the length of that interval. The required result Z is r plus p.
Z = 4.83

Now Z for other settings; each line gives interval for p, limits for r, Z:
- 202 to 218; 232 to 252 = 5.45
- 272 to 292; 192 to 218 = 4.96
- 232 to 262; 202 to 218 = 5.27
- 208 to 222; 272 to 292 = 4.92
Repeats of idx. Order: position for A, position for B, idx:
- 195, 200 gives 9.9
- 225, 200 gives 9.9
